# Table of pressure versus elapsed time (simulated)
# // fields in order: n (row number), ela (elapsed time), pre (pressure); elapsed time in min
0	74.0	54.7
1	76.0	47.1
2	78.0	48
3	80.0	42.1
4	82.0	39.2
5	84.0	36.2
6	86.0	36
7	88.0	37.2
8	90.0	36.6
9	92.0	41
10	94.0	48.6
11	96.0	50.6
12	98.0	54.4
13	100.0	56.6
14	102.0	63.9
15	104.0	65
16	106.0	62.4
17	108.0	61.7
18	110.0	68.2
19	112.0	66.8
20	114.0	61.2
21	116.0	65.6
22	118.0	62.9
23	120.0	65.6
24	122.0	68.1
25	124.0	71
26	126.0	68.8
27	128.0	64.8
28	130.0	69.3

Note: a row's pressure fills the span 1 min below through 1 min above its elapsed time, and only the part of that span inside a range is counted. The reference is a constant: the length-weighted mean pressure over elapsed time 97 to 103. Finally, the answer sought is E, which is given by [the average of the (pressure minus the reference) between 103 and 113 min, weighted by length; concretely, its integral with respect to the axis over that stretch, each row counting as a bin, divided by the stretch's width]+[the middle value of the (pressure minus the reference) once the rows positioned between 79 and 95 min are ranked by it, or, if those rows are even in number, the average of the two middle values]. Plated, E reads -14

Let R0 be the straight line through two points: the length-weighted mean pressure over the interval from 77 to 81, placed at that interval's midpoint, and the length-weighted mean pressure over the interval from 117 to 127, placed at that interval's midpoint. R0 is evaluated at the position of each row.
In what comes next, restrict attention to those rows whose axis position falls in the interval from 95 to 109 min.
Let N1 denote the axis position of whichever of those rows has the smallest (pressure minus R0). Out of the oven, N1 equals 96.0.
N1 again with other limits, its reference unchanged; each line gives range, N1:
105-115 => 114.0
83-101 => 90.0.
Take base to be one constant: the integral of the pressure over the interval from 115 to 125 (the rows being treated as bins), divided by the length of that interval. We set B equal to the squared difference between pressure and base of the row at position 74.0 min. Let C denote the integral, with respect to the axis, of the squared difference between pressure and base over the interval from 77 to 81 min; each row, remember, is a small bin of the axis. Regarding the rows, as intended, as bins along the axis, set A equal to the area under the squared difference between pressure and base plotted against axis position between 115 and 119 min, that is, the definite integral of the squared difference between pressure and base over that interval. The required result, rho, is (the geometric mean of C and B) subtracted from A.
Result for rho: -490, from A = 30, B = 143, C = 1899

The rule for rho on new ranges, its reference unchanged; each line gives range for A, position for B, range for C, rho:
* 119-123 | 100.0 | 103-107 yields -58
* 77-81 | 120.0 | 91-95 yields 1853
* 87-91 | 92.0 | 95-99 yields 2807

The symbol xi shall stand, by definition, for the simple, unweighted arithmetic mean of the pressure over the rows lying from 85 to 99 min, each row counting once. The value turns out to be 43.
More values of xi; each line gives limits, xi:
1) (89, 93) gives 39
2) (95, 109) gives 59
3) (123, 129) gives 68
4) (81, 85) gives 38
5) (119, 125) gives 68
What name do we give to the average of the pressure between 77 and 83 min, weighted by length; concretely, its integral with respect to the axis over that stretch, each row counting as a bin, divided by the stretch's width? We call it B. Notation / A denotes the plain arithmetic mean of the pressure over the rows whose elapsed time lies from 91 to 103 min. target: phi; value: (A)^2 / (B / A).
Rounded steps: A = 53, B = 43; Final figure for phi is 3361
